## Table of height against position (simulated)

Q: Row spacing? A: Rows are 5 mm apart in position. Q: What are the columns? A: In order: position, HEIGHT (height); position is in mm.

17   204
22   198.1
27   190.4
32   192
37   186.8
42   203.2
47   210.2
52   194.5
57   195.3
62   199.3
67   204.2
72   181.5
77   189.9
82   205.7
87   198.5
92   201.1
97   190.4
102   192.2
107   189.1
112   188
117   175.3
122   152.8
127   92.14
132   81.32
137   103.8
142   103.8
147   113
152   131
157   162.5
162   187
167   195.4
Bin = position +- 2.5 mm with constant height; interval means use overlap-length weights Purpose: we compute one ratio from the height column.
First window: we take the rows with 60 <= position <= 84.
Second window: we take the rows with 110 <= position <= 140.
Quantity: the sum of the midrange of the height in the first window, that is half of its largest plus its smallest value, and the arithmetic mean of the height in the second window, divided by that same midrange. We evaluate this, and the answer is 1.68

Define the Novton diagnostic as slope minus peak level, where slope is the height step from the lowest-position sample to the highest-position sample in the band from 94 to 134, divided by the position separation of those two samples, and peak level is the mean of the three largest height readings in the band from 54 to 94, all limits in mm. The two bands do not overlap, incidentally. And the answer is -207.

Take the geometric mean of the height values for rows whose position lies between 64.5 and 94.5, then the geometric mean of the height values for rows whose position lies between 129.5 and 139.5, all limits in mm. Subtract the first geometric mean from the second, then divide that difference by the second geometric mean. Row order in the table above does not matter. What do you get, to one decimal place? -1.1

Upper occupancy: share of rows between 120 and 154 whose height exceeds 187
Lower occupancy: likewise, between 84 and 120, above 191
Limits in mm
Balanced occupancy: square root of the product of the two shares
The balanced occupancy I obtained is 0.0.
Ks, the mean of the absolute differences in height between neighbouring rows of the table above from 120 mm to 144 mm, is 23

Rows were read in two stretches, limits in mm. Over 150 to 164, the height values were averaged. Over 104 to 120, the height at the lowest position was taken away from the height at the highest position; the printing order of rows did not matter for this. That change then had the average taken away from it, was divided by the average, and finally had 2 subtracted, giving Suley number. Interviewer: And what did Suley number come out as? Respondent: -3.09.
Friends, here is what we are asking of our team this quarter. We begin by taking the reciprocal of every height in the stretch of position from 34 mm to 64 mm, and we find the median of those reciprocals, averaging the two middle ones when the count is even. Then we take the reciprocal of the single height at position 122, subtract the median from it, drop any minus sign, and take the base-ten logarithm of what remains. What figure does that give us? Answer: -2.8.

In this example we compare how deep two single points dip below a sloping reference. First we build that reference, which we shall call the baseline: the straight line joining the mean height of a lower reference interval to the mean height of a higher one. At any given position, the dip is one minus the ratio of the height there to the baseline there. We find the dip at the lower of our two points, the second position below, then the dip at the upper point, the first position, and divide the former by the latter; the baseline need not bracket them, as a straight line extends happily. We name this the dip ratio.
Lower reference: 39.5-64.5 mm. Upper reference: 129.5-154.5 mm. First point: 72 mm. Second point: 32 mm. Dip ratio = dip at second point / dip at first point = -12.7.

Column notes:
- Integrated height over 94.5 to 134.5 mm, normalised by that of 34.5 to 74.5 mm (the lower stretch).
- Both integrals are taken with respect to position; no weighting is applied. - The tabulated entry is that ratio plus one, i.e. 1.80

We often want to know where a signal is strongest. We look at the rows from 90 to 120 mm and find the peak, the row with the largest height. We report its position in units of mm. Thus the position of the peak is 92 mm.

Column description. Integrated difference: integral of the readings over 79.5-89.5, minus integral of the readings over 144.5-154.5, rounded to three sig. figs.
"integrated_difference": 801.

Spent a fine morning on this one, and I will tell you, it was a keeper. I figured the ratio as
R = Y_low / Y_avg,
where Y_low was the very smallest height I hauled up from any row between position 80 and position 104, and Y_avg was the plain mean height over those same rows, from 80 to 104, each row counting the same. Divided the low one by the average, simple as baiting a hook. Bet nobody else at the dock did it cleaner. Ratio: 0.964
